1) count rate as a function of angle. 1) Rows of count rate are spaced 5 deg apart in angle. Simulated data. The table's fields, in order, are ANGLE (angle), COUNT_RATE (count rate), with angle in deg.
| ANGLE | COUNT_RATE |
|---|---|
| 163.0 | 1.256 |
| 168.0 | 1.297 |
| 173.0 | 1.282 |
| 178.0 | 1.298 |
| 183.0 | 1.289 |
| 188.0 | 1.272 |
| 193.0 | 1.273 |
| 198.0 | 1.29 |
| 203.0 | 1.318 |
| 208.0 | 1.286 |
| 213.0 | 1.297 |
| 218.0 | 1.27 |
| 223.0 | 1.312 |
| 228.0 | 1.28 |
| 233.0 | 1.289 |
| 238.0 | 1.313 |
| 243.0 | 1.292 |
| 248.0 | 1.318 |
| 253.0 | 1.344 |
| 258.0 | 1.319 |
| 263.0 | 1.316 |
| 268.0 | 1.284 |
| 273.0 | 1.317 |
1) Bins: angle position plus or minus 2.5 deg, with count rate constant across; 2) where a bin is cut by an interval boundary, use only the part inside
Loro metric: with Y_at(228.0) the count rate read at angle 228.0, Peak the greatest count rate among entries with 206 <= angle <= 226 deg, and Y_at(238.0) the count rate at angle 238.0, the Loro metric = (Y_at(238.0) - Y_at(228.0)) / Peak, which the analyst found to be 0.025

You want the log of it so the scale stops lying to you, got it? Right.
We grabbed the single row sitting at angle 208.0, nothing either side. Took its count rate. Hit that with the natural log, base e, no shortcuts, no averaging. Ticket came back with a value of 0.25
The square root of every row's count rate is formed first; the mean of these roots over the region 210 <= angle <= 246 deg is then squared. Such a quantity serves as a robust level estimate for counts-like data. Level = 1.293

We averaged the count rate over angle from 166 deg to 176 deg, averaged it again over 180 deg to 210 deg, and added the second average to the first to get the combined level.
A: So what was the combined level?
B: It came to 2.58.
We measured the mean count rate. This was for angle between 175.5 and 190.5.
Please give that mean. 1.29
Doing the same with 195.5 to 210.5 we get 1.30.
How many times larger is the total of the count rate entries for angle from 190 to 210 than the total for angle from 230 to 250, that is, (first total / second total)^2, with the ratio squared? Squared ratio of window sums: 0.983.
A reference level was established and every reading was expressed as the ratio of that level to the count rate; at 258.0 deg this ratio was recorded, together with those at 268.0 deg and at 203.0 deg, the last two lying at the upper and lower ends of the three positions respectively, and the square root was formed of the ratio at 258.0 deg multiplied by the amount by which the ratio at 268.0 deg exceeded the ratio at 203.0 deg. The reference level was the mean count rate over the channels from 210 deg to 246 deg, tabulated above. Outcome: 0.16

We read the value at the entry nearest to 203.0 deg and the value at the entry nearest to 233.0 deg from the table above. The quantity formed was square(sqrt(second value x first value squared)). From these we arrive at 2.24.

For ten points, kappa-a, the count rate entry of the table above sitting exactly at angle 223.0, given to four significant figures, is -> 1.312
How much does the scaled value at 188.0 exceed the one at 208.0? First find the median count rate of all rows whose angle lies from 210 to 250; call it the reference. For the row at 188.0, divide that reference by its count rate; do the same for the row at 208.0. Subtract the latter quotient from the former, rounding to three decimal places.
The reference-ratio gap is 0.011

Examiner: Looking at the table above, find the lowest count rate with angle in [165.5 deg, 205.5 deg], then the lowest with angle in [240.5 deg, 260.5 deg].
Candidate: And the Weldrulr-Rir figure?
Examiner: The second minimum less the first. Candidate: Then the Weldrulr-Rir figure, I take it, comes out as 0.020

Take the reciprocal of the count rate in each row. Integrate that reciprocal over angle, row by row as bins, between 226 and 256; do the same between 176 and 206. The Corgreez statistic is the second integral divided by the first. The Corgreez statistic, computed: 1.0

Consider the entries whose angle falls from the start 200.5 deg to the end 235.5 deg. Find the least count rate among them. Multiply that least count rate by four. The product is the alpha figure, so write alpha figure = 5.080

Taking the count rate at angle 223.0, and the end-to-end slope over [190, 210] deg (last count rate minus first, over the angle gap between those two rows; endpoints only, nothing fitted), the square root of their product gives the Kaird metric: 0.03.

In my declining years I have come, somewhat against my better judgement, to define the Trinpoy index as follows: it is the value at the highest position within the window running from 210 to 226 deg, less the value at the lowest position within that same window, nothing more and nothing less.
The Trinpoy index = 0.015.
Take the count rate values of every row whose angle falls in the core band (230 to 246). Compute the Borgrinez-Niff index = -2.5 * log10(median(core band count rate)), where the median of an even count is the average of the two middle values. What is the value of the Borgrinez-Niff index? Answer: -0.278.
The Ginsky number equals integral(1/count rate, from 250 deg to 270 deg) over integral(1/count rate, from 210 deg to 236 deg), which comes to 0.8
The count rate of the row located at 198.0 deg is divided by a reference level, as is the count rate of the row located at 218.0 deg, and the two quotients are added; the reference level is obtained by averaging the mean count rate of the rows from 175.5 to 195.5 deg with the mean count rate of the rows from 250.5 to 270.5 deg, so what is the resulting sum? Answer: 1.97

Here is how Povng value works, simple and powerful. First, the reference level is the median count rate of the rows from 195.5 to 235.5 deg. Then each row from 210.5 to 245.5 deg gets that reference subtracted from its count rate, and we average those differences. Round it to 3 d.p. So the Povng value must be 0.004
